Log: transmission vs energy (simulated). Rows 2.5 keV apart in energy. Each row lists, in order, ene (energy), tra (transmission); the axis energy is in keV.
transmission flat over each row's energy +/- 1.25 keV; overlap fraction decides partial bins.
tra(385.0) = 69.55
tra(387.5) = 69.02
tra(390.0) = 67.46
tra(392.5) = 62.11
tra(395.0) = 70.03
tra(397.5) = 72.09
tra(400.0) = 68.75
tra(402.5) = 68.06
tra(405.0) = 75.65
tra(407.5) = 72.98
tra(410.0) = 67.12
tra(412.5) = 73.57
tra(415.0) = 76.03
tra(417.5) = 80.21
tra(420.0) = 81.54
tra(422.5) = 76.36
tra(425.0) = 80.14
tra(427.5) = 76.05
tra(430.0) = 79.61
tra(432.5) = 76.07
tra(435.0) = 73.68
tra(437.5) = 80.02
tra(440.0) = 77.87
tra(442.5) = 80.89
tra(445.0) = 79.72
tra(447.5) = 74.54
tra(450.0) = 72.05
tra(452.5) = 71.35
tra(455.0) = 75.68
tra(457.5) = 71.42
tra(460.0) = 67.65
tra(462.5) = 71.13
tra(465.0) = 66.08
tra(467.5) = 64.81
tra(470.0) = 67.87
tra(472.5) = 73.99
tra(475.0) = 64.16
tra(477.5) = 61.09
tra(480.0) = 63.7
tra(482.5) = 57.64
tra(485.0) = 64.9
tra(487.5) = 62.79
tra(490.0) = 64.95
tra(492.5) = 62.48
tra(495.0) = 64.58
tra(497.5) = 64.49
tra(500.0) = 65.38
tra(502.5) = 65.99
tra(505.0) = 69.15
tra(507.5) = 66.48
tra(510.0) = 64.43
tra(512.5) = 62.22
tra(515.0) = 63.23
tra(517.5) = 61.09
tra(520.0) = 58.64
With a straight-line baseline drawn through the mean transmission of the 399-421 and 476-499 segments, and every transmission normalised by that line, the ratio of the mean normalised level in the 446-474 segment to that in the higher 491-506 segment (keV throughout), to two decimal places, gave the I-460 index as 0.99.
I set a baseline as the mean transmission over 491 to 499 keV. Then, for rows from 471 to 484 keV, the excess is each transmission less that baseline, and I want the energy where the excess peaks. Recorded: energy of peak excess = 472.5 keV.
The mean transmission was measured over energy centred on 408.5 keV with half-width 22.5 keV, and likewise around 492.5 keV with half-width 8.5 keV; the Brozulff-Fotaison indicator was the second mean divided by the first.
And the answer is 0.88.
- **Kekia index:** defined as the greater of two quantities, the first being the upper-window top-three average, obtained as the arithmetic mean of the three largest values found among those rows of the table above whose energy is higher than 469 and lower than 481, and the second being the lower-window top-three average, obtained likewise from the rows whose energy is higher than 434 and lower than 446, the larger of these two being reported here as 80.2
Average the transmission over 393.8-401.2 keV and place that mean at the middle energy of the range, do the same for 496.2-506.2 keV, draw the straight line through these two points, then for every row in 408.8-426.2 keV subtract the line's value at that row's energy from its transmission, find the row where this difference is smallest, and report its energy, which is 410.0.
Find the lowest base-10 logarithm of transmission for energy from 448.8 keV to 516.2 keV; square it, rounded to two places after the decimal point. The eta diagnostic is 3.10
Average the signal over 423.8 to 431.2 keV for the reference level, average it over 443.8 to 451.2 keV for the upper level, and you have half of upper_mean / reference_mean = 0.480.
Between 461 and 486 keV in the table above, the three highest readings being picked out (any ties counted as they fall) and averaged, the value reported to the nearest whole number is 71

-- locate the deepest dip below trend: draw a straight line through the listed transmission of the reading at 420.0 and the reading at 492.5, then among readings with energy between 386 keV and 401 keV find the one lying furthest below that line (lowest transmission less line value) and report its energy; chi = 392.5 keV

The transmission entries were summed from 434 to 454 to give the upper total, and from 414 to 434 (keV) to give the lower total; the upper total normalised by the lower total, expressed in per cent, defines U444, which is 97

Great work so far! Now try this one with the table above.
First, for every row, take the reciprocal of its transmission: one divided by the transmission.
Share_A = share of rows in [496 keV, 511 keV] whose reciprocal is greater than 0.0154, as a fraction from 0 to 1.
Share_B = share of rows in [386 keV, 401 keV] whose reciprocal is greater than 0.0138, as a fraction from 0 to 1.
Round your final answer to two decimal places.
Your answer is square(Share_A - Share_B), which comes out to 0.44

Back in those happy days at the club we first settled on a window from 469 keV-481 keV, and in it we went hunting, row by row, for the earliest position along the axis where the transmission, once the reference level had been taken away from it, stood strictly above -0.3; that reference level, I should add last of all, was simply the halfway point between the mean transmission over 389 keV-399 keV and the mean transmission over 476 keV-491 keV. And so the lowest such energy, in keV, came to 470.0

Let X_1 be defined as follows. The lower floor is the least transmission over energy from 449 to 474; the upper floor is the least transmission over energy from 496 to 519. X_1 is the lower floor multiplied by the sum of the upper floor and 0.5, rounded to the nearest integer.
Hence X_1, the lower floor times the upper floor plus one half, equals 3992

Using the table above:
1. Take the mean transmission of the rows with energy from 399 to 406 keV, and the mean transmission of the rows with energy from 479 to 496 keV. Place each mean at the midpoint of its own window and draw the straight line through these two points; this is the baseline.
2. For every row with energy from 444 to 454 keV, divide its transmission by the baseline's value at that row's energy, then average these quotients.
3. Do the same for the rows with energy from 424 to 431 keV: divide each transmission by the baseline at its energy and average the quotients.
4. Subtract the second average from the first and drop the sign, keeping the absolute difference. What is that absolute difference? 0.029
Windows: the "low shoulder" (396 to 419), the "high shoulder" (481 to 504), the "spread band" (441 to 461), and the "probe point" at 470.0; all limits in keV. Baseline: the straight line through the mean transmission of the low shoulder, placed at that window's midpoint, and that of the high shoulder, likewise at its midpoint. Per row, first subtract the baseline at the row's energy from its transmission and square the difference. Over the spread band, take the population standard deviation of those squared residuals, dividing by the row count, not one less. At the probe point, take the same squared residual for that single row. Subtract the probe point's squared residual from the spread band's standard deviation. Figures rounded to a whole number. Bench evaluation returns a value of 47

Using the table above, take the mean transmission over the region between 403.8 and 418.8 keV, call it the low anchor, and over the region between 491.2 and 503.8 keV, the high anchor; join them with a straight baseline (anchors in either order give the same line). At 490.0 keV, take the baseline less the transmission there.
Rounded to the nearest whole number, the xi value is 0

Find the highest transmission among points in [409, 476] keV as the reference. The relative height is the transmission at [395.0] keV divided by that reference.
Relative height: 0.86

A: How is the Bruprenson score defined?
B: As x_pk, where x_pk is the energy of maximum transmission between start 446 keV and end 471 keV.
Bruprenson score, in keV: 455.0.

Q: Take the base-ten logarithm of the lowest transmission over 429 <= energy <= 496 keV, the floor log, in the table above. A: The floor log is 1.76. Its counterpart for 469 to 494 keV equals 1.76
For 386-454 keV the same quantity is 1.79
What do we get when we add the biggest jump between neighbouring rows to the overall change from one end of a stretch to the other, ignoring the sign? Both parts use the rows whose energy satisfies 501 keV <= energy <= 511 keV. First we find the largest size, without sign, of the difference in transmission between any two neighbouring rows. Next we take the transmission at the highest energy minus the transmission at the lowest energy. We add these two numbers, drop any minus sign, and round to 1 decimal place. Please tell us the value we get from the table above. 1.6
